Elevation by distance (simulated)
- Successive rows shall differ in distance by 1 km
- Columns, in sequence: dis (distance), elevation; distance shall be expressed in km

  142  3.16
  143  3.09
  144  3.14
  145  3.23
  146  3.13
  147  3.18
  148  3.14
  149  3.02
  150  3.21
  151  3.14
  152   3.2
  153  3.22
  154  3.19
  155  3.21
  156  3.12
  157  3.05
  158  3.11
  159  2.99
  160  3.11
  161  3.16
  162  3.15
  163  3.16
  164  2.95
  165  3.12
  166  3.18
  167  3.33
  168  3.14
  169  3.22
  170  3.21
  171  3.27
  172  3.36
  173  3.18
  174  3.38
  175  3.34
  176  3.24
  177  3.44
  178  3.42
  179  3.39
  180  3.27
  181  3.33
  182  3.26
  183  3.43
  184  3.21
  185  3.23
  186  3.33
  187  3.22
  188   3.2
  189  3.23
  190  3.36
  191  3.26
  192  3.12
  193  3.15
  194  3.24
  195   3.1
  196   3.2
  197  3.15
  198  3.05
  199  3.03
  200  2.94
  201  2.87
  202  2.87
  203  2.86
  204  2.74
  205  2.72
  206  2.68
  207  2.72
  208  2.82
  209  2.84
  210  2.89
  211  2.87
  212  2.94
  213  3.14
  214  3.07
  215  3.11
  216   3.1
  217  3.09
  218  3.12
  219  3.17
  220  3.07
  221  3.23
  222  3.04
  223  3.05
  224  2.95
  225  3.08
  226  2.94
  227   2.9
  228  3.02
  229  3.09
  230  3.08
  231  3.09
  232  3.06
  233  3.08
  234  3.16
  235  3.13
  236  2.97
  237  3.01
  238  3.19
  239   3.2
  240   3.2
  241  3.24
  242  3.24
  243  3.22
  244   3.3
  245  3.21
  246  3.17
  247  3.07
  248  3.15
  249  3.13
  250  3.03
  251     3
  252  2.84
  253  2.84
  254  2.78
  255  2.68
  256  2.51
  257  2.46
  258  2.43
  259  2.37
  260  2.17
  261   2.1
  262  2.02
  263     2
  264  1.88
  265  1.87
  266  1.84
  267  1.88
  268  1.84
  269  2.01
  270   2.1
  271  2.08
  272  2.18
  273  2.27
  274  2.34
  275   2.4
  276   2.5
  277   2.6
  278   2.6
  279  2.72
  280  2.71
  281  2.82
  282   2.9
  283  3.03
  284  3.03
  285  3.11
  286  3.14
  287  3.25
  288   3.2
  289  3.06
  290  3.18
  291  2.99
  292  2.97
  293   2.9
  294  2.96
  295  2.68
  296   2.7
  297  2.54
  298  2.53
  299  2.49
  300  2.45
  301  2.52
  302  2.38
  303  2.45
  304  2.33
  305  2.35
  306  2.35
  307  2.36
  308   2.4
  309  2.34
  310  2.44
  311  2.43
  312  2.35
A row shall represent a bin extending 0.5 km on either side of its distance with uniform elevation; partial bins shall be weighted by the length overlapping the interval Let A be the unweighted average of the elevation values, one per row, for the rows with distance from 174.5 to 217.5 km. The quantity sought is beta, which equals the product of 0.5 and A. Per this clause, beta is 1.55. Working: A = 3.10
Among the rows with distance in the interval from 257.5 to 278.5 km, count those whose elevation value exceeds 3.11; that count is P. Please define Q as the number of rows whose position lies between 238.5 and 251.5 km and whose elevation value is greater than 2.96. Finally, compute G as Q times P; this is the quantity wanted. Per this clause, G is 0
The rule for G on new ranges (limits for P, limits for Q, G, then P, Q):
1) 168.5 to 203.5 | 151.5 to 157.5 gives 168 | 28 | 6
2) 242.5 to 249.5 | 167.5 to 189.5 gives 132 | 6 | 22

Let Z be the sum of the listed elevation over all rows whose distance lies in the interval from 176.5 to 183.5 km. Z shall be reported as 23.5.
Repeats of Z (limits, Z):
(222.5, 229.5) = 21.0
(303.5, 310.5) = 16.6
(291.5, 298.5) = 19.3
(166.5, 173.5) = 22.7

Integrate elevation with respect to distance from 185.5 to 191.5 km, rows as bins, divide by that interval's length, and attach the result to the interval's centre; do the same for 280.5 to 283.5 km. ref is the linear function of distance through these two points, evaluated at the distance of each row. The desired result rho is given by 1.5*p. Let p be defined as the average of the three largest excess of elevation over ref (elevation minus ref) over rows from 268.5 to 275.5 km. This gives -0.9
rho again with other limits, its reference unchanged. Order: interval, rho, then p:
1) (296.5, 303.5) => -0.5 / -0.32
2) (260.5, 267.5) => -1.4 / -0.95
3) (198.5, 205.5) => -0.4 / -0.28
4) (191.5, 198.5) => -0.1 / -0.04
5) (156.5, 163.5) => -0.3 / -0.21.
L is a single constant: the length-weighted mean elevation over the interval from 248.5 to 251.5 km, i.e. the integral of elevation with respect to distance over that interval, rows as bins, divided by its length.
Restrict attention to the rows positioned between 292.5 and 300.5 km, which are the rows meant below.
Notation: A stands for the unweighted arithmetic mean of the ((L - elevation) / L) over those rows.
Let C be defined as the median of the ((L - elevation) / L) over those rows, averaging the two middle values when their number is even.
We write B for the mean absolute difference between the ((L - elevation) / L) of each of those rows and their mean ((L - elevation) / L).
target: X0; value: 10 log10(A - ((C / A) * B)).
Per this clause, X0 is -11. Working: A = 0.13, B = 0.050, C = 0.15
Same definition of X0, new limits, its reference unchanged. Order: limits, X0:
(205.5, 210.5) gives -12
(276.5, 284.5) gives -15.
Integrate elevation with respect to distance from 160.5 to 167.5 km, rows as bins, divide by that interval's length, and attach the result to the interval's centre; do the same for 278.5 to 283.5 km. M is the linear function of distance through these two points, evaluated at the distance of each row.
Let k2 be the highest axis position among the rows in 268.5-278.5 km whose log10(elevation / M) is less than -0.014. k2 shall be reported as 278 km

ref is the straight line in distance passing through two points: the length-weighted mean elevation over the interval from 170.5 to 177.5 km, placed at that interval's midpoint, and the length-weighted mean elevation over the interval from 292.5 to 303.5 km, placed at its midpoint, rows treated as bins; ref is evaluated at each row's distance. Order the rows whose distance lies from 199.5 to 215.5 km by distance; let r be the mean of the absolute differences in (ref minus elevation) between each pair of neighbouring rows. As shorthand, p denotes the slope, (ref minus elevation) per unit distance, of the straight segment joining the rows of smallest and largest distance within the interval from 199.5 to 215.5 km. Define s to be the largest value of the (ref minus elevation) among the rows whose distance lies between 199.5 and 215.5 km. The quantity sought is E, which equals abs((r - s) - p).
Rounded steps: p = -0.017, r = 0.06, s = 0.5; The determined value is 0.38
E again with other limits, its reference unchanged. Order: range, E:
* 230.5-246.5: 0.08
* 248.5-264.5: 0.92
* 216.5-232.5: 0.03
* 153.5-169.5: 0.32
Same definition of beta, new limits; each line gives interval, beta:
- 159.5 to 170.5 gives 1.58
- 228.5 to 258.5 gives 1.51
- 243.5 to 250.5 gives 1.58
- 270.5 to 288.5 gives 1.36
